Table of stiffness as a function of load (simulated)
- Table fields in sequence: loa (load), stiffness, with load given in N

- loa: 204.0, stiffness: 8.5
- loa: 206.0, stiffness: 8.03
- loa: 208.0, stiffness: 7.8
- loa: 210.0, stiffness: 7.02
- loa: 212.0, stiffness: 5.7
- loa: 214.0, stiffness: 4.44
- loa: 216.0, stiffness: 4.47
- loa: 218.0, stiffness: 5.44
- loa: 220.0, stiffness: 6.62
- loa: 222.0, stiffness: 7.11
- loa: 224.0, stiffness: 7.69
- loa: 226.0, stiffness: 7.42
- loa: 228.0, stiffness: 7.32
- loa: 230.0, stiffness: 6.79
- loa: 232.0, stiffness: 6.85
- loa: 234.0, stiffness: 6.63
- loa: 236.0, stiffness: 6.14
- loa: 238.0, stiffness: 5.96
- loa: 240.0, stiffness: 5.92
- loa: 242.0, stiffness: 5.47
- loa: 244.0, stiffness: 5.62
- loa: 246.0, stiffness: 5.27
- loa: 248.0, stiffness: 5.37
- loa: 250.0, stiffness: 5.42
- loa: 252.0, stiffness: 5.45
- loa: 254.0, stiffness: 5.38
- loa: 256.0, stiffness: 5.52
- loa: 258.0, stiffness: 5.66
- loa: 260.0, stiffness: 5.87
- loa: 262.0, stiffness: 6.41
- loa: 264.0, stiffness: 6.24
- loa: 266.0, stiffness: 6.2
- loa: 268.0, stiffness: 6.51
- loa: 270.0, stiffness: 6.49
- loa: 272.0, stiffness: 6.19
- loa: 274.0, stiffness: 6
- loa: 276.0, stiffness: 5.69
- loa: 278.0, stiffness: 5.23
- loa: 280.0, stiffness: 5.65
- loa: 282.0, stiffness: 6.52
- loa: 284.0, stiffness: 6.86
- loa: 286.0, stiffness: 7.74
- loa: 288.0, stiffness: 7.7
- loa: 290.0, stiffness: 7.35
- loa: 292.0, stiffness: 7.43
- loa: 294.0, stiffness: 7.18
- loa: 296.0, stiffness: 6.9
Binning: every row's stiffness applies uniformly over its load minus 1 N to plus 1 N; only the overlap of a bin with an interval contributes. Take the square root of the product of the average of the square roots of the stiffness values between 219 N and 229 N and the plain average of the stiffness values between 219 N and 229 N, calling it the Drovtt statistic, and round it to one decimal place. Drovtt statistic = 4.4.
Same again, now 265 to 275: 4.0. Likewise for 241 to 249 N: 3.6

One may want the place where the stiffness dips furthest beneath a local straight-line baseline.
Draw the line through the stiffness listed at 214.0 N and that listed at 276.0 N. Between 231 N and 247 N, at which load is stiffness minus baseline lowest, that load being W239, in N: 246.0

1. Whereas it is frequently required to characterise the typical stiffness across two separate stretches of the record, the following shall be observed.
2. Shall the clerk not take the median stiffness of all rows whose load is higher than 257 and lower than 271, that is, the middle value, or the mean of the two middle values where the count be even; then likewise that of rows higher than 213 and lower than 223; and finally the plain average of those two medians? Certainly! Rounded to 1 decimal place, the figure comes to 5.8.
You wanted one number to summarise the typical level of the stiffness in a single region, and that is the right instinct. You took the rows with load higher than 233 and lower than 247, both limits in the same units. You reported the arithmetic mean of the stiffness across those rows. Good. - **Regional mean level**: 5.86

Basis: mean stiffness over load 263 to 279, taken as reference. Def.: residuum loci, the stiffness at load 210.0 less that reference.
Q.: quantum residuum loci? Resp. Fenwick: 1.0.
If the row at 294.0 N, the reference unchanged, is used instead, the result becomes 1.1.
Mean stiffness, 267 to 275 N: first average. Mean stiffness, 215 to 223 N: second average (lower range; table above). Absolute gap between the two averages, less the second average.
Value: -5.52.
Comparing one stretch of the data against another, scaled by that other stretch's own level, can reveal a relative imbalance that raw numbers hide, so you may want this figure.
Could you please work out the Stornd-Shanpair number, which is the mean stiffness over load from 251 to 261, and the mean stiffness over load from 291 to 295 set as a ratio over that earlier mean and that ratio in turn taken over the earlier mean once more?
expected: 0.23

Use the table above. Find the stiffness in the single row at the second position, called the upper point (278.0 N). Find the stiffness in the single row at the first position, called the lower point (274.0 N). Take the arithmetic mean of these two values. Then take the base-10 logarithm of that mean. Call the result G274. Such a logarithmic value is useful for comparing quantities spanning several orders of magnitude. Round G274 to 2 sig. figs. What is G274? 0.75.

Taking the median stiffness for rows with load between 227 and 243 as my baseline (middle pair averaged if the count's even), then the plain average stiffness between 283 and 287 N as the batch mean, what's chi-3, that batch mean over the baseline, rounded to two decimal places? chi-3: 1.14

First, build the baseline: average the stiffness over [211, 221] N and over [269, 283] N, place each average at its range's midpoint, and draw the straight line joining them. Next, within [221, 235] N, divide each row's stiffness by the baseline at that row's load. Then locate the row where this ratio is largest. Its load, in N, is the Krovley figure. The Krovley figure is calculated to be 224.0 N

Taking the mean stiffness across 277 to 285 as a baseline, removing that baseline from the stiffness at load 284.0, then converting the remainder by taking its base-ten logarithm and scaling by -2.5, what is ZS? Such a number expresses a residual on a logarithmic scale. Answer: 0.25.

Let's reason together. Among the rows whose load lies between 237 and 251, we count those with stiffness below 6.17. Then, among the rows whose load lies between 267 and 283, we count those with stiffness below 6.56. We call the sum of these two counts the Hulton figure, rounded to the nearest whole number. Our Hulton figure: 15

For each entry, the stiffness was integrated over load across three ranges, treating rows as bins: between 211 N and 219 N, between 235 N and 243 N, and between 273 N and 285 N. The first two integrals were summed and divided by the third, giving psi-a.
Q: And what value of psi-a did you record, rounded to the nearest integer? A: 1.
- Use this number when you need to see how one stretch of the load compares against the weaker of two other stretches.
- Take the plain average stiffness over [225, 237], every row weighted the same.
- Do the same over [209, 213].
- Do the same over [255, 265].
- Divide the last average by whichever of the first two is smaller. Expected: 0.93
